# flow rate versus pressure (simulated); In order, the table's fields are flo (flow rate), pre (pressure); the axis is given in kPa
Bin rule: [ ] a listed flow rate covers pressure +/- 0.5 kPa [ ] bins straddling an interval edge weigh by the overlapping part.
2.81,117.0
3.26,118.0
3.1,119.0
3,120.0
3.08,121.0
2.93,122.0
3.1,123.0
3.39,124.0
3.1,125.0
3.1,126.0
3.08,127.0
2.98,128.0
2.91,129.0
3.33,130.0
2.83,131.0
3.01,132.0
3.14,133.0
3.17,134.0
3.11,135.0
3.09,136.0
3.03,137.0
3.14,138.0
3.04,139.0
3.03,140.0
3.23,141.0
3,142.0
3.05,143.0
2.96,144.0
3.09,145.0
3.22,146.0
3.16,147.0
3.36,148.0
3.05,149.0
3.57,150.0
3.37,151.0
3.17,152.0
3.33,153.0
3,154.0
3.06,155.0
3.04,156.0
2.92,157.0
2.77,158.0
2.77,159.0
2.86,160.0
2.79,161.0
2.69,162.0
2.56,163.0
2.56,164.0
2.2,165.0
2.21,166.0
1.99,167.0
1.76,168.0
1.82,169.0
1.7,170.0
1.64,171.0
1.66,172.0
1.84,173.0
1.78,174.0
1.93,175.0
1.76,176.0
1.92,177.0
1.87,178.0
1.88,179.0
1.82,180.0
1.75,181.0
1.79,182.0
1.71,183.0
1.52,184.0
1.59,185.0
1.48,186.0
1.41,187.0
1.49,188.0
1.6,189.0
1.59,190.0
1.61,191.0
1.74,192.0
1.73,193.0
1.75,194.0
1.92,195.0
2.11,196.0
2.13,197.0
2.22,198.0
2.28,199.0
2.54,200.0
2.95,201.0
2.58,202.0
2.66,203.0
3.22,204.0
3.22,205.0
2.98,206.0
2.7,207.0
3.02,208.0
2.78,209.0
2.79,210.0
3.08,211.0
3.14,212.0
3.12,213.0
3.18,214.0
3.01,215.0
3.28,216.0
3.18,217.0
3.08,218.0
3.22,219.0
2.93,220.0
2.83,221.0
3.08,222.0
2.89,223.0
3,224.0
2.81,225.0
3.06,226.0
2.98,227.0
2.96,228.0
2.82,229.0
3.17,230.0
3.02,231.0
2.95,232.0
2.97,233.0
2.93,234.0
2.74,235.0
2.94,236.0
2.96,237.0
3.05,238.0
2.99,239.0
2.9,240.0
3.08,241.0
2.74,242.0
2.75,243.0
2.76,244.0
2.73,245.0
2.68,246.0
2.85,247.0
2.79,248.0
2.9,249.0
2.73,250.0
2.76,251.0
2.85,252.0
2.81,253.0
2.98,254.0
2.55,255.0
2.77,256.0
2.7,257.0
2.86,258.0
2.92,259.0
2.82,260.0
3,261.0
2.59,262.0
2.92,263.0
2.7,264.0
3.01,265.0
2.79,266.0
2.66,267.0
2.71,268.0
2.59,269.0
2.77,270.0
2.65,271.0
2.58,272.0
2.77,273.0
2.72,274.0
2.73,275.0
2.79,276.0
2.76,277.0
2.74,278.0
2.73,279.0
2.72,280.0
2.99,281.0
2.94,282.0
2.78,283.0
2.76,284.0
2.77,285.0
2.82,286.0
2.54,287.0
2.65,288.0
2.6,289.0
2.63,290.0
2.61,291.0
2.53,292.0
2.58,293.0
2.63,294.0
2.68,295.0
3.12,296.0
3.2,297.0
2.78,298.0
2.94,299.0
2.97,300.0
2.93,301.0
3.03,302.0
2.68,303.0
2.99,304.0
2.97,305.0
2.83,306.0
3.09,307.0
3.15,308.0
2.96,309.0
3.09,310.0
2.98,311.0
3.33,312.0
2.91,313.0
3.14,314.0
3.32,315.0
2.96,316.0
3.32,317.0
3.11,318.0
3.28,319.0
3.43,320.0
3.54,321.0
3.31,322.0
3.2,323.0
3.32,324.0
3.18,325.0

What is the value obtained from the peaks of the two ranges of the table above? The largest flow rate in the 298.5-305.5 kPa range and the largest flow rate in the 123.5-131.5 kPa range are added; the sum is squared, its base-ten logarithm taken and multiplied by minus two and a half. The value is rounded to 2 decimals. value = -4.04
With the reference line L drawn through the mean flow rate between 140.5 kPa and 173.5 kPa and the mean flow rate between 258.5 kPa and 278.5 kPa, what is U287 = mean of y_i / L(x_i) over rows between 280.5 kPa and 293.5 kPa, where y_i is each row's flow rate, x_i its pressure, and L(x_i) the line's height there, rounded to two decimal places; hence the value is 0.98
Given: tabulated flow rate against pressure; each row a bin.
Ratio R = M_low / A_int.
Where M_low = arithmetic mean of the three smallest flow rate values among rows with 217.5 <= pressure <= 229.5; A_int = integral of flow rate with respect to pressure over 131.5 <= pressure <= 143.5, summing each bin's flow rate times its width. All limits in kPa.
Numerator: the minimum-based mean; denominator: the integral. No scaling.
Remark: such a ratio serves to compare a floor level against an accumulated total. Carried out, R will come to 0.0761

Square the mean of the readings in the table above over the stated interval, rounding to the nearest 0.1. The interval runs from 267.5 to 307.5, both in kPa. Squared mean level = 7.7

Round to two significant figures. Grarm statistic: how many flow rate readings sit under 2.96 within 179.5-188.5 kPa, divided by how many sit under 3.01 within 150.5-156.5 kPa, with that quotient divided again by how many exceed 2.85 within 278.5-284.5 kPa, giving 4.5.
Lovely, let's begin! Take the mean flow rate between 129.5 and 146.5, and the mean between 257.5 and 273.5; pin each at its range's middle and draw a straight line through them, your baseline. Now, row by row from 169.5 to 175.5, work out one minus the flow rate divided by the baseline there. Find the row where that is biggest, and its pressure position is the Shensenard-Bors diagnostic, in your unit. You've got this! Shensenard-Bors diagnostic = 171.0 kPa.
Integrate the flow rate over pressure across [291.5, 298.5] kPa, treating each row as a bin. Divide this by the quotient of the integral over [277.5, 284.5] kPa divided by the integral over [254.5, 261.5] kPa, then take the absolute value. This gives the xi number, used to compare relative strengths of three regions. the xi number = 19.5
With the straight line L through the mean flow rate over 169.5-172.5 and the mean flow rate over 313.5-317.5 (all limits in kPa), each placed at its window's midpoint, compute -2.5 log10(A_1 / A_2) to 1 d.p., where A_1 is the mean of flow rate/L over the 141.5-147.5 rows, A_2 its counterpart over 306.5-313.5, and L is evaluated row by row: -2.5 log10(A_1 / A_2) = -0.9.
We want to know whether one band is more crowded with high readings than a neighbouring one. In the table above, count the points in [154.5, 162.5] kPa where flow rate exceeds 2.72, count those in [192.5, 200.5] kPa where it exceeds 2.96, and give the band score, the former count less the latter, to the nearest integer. 7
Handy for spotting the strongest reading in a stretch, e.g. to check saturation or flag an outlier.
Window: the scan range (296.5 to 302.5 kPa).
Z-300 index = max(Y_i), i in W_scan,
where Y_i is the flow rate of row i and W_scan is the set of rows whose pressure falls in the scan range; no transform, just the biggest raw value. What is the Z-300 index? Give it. 3.2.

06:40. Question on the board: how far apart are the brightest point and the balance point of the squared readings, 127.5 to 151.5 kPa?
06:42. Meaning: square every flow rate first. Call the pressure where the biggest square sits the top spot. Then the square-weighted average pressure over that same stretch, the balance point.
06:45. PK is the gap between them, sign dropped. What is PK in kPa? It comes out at 10.1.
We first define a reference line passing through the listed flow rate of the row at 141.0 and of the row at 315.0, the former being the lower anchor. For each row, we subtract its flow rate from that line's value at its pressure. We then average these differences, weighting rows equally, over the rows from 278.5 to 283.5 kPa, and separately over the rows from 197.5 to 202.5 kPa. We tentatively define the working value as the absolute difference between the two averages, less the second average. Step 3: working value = -0.5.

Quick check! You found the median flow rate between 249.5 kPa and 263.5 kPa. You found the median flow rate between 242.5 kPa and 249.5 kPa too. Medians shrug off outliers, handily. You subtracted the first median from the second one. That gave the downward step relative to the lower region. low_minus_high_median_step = -0.1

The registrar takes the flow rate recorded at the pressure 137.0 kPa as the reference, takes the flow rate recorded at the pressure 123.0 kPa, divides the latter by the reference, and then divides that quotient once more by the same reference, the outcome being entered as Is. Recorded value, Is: 0.34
